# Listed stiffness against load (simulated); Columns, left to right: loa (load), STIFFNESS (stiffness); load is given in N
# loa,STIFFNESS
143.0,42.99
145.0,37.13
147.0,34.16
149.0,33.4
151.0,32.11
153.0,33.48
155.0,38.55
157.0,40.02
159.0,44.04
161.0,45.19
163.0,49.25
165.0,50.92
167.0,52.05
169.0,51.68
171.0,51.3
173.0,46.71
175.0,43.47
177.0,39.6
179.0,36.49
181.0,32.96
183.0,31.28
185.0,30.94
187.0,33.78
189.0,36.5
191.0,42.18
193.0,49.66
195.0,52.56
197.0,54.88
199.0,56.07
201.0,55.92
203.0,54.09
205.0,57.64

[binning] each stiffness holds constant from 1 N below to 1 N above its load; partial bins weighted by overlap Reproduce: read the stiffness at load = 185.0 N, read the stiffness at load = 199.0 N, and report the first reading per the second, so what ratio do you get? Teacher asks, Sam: 0.55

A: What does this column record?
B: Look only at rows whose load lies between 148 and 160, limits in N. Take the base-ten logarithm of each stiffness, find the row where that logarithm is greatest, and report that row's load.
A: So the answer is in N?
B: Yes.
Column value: 159.0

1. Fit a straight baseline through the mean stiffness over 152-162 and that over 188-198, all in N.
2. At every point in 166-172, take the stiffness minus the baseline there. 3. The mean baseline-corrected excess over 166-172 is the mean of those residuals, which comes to 9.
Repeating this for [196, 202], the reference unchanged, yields 7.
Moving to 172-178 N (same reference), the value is 0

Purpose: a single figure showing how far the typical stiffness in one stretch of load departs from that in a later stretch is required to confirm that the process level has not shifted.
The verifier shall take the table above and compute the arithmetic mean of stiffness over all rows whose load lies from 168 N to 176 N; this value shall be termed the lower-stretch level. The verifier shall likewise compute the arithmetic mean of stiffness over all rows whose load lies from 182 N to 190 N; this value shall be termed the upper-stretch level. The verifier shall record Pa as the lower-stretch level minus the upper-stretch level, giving 15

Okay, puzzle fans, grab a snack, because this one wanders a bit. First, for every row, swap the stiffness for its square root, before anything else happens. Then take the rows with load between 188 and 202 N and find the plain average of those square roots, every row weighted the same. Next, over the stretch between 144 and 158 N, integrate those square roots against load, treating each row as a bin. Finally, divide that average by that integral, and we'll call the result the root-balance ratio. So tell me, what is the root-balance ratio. 0.084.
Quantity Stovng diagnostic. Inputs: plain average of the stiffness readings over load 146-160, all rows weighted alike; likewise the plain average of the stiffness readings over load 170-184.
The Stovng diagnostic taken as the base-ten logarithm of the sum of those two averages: 1.89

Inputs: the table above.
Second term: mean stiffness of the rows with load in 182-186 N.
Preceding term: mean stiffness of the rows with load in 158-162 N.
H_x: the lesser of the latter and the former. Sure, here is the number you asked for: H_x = 31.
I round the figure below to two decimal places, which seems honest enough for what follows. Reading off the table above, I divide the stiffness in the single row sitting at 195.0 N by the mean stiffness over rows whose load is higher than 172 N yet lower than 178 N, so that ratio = 1.21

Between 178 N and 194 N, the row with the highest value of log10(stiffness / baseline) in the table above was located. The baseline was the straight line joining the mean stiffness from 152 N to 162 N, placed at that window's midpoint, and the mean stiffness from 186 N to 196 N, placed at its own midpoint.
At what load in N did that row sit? 193.0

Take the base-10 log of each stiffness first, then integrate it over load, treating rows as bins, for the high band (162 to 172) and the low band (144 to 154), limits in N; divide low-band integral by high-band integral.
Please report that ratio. 0.90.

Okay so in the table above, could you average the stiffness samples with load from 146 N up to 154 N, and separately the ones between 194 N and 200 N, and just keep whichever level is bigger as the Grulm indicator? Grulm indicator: 55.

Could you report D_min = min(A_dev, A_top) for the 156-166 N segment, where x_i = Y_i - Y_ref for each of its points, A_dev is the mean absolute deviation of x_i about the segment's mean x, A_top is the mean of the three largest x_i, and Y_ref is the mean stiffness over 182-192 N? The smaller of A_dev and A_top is 3.4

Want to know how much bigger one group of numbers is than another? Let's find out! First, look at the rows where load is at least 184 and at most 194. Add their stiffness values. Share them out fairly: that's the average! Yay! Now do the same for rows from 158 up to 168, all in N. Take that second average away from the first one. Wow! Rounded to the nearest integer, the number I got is -10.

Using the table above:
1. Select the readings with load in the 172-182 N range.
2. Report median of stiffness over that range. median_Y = 40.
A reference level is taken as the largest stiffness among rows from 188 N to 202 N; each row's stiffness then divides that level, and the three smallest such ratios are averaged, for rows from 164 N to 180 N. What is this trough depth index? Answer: 1.09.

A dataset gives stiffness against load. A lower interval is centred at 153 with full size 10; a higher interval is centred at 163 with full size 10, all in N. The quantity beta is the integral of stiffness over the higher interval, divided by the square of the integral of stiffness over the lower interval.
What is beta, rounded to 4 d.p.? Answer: 0.0038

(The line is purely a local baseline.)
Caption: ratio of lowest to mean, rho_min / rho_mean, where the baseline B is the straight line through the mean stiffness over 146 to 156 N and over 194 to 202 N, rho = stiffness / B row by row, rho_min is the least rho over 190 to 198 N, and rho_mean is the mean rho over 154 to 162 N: 0.73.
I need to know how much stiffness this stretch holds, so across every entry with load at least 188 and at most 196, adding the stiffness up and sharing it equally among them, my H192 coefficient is 45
